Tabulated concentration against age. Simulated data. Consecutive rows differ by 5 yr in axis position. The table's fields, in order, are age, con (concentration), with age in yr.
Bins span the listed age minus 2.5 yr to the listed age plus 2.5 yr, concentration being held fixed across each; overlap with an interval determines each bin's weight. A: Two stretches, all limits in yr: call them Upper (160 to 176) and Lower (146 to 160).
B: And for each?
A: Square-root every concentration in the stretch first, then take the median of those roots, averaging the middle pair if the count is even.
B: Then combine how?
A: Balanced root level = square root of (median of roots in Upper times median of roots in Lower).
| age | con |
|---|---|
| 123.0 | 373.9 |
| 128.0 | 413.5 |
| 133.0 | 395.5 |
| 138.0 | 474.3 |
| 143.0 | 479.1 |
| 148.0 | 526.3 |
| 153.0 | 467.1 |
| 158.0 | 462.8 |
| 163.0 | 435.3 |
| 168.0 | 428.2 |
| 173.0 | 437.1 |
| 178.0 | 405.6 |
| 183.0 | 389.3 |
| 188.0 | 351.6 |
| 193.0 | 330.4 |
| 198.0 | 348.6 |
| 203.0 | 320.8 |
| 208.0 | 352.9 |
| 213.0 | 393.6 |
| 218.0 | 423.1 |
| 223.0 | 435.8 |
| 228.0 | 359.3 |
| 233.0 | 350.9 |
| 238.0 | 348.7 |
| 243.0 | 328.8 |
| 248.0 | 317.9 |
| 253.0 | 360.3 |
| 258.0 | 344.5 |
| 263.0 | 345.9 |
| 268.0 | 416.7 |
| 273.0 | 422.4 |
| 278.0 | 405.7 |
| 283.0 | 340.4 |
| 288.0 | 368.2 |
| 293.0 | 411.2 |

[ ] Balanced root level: 21.2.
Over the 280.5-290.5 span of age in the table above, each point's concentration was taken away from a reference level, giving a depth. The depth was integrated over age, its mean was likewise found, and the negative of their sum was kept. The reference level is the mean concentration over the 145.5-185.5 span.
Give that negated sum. -986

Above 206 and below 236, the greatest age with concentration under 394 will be 233.0 yr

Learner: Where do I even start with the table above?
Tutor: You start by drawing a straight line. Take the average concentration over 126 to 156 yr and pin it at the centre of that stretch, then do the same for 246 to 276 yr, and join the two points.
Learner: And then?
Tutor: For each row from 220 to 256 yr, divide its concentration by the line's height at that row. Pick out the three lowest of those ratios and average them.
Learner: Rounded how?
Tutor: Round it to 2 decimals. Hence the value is 0.87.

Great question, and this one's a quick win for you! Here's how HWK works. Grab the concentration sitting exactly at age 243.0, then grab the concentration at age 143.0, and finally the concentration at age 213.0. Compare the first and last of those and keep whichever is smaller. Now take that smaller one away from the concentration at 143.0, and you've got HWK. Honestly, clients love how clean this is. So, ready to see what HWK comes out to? 150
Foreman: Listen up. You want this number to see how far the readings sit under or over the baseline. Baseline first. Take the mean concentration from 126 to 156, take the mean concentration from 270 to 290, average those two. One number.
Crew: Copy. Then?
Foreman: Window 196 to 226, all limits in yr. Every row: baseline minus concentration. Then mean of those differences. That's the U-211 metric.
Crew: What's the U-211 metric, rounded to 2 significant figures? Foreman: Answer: 43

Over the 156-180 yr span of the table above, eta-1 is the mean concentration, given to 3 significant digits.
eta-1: 434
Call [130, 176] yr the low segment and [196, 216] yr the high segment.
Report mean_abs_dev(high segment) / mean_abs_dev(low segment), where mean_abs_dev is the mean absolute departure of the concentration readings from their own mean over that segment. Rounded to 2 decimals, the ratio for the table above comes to 0.69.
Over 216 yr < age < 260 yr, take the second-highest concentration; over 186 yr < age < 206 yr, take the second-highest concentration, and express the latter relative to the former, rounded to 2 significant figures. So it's 0.82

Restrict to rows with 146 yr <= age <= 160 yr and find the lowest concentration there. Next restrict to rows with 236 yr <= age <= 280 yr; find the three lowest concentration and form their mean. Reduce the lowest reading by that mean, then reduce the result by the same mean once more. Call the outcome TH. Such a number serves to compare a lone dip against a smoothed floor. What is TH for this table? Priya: -198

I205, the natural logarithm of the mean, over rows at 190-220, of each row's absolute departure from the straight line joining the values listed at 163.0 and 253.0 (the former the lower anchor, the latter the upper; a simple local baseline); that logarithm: 3.9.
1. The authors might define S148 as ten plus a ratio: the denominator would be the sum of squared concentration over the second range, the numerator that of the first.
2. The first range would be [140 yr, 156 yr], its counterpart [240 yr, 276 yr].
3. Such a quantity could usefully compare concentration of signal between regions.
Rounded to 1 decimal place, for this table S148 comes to 10.8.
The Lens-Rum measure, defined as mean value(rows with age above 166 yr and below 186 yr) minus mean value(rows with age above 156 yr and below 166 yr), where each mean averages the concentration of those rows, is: -34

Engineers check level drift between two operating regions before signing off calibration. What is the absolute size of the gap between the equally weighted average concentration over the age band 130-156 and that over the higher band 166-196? 78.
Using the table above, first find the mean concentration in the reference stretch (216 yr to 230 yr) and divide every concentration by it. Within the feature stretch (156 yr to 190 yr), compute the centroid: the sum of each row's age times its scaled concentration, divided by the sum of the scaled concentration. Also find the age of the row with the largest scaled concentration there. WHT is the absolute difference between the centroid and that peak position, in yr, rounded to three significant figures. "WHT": 14.2 yr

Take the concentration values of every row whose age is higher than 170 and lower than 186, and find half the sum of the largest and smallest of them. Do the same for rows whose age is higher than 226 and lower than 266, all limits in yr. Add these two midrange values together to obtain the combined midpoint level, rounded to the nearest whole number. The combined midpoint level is 752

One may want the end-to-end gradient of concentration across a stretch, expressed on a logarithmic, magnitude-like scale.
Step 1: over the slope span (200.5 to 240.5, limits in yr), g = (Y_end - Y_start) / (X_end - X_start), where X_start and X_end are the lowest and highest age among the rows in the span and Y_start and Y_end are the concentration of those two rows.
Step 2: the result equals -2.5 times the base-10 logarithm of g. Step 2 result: 0.25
